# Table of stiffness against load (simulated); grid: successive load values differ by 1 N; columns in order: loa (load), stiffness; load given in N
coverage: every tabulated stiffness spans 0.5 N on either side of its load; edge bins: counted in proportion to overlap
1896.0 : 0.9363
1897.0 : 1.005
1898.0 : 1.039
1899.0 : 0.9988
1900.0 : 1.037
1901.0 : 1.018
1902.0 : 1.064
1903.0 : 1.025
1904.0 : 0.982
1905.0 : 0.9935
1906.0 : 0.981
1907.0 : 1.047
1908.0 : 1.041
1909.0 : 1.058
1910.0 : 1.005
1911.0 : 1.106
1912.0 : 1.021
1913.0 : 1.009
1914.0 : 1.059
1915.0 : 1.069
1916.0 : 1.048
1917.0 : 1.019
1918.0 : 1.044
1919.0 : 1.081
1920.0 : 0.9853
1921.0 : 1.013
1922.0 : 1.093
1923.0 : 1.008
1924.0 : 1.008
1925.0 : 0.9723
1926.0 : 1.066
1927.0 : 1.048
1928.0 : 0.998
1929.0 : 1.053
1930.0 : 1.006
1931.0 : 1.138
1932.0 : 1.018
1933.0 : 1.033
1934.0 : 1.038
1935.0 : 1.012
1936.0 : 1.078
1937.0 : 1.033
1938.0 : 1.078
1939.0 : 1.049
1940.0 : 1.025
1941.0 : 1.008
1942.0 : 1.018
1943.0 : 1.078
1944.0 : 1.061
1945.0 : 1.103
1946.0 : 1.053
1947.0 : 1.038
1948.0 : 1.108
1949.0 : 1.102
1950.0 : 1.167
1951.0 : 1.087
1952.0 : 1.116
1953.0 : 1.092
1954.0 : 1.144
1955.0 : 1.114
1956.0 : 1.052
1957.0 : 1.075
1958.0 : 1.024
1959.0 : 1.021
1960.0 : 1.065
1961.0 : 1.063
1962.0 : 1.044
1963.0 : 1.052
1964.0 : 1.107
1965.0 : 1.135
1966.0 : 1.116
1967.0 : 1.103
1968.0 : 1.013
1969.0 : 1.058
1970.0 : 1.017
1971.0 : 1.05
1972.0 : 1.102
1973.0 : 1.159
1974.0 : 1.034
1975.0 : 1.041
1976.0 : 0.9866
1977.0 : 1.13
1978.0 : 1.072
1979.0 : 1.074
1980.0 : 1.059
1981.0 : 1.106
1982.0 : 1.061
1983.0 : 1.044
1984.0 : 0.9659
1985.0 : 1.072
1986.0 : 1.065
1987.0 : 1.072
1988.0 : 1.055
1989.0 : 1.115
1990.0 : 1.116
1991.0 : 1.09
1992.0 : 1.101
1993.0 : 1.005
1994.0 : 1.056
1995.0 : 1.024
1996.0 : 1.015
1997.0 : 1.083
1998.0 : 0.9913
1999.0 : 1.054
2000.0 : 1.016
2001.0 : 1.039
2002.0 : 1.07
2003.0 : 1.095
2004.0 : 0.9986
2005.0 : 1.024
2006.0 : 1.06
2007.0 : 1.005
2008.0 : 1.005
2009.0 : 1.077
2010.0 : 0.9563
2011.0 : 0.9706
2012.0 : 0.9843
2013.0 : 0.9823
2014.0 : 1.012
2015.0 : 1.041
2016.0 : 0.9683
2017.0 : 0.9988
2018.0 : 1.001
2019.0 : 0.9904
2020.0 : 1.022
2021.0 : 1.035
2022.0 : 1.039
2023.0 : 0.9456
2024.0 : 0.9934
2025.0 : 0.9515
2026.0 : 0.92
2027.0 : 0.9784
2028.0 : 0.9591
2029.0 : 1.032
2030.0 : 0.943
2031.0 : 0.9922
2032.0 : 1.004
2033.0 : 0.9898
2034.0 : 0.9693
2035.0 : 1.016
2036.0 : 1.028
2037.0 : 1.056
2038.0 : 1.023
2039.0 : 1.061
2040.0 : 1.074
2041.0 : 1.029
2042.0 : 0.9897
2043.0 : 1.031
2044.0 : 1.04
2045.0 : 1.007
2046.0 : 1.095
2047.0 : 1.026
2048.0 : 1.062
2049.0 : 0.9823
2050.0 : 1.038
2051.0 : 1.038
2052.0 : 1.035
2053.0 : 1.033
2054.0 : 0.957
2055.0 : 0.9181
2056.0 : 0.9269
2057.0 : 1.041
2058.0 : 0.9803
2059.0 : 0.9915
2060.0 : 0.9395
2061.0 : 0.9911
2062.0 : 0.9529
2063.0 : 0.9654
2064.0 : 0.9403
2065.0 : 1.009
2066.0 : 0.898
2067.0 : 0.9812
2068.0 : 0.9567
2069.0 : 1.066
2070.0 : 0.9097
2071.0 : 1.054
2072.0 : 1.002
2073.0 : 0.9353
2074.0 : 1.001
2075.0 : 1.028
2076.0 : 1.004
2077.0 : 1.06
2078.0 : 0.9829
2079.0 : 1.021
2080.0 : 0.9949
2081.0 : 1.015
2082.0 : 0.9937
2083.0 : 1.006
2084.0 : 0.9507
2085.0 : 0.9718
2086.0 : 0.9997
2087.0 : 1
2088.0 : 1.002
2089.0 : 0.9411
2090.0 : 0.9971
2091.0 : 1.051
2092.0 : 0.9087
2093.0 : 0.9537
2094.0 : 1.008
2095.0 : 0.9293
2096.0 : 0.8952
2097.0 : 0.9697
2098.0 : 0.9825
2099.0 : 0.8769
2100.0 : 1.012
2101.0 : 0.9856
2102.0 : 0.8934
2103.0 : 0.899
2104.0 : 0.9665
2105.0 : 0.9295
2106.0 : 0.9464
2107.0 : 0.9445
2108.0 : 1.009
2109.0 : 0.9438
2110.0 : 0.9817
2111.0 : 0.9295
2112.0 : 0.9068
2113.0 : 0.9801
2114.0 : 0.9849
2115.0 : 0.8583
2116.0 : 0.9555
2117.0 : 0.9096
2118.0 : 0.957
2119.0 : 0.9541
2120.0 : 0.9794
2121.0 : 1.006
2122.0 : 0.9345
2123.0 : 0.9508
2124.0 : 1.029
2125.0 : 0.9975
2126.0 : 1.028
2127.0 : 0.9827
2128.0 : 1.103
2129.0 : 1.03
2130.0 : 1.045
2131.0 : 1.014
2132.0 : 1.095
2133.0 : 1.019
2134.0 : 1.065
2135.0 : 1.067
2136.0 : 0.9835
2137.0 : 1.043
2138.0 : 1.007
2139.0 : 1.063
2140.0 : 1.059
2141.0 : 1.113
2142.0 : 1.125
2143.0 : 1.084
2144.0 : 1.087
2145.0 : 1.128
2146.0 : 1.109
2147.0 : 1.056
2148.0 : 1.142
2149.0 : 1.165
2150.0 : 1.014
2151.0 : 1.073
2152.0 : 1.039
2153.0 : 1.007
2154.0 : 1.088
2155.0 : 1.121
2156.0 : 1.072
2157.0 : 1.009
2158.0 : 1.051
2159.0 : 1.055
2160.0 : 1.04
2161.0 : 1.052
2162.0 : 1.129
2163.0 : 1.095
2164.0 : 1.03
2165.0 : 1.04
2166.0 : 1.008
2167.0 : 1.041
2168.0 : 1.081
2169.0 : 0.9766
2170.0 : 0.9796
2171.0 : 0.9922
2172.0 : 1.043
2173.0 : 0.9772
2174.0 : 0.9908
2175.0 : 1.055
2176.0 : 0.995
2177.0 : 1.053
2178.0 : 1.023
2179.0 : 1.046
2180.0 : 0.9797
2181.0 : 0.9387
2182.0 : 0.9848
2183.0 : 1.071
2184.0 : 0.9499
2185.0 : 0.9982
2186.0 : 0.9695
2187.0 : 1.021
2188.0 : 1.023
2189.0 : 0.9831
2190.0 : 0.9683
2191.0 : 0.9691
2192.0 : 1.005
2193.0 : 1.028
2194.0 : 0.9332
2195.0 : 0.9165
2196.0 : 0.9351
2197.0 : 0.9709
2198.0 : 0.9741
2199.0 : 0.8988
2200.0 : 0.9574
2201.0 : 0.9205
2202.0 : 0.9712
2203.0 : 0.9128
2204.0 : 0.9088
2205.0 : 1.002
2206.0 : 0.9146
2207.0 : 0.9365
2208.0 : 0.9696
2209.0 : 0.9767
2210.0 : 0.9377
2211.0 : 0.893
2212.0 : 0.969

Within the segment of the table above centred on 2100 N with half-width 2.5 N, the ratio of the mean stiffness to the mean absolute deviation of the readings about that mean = 18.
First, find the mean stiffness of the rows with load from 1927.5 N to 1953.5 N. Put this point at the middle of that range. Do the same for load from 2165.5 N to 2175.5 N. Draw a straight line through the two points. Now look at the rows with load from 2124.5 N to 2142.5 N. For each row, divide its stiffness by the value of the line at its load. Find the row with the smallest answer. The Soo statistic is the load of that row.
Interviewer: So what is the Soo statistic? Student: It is 2127.0 N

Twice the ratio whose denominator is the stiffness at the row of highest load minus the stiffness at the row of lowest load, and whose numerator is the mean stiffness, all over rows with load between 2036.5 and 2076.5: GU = -39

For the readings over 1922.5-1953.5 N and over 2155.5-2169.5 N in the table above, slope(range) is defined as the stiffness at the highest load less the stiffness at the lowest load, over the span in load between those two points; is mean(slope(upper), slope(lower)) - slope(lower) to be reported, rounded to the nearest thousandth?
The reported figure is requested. -0.005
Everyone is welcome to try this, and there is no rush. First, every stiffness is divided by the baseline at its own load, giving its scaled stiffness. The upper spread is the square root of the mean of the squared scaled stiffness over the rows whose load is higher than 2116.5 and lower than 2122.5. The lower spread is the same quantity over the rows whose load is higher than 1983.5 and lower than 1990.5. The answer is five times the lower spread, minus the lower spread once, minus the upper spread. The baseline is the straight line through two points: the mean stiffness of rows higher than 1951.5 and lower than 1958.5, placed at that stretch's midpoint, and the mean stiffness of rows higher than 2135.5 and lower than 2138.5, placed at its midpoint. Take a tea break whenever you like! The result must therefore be 3.03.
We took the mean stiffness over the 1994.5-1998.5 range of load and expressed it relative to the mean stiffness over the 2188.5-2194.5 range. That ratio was 1.05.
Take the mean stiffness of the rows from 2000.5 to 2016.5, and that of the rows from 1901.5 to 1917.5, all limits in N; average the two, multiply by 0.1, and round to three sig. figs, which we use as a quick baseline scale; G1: 0.103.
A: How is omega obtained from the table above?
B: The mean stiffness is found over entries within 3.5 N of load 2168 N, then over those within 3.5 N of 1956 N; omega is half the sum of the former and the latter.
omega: 1.05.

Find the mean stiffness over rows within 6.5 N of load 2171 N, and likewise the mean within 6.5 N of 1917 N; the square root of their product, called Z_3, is 1.03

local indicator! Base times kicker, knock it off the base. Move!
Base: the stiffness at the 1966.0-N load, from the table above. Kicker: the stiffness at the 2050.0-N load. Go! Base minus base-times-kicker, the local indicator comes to -0.04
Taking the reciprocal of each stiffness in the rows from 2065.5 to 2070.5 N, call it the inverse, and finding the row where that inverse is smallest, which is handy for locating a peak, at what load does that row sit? 2069.0 N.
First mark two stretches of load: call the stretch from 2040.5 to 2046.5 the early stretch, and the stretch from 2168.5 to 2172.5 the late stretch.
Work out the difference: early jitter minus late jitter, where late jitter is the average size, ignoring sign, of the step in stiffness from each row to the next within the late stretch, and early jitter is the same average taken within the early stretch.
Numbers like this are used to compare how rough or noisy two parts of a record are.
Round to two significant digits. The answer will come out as 0.020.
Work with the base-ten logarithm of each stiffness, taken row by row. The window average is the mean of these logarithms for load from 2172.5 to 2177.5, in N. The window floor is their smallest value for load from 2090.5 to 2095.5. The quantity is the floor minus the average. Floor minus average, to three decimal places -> -0.047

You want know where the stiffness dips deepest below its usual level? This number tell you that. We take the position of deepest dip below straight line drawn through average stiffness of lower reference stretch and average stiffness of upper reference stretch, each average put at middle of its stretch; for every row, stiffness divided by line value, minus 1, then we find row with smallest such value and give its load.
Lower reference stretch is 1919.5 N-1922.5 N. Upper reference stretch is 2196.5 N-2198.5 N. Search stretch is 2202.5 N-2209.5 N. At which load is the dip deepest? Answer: 2204.0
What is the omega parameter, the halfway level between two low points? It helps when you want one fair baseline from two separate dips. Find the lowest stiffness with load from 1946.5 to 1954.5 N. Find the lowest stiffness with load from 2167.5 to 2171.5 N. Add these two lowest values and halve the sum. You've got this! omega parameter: 1.01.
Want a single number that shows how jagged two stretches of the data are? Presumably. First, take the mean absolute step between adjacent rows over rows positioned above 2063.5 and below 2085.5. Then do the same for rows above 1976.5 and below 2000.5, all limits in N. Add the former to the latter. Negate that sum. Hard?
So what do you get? -0.101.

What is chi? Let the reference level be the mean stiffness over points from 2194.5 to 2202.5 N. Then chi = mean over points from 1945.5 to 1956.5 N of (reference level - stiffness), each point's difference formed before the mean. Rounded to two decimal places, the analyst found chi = -0.15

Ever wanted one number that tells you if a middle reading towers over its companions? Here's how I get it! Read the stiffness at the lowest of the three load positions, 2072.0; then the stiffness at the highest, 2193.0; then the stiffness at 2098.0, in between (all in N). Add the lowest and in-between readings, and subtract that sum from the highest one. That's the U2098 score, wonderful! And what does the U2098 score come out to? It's -0.96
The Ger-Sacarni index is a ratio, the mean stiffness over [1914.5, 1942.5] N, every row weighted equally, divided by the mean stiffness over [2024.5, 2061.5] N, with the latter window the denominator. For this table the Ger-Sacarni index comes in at 1.03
